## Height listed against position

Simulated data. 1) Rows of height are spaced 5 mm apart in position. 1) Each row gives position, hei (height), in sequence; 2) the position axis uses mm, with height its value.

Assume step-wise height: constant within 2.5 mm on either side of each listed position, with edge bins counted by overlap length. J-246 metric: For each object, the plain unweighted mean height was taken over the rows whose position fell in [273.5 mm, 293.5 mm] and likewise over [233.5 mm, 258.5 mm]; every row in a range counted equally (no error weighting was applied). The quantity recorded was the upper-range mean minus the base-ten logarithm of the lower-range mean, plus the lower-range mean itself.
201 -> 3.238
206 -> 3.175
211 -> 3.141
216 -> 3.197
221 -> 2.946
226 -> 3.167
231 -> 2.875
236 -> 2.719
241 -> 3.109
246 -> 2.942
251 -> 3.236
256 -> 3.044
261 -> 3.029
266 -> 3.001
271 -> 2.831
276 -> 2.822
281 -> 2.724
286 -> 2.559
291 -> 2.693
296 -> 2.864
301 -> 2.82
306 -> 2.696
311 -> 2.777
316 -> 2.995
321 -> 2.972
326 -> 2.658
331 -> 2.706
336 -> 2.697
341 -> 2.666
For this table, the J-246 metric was 5.23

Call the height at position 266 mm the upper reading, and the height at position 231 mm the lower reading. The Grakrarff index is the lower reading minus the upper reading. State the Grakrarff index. -0.13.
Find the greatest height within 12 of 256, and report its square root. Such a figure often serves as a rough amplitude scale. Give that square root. 1.799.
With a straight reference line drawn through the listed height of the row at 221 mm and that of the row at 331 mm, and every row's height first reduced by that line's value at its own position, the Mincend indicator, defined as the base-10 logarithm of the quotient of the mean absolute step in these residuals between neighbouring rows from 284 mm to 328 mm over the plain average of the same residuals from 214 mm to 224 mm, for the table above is 0.06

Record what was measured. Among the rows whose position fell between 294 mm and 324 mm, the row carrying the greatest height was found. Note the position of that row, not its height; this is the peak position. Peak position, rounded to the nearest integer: 316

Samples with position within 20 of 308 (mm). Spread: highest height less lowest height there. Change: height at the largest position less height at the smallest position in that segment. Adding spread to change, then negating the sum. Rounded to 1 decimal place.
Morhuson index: -0.3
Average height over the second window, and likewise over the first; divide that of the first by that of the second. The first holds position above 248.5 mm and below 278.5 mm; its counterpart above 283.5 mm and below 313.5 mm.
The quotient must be 1.09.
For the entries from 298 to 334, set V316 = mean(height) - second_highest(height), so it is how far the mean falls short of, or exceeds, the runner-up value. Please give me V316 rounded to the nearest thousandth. -0.169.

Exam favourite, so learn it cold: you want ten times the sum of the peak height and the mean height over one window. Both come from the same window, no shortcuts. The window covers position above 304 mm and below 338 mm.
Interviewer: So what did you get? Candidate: 57.8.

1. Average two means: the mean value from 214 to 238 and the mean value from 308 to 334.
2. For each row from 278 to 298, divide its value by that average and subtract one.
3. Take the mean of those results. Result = -0.07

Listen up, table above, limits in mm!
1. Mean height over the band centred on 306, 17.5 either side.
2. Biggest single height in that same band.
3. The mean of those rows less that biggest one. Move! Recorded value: -0.16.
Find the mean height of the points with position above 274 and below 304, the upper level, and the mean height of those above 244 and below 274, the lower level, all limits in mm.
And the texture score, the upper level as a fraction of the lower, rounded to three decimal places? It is 0.911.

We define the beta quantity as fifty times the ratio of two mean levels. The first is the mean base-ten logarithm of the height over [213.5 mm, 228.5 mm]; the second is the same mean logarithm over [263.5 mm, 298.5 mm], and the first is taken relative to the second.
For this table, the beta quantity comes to 55.3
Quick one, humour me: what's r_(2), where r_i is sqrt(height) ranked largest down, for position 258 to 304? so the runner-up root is 1.73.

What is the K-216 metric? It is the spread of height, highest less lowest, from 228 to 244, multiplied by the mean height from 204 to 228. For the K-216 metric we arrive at 1.2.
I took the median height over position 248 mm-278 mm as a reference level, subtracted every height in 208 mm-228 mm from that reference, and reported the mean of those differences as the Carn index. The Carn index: -0.10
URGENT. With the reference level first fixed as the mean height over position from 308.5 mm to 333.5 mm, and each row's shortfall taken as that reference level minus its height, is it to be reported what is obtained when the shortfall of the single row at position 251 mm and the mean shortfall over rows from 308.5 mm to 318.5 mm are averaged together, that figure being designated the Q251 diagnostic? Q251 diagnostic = -0.24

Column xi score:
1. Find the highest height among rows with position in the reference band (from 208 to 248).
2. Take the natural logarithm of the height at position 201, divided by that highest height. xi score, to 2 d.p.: 0.01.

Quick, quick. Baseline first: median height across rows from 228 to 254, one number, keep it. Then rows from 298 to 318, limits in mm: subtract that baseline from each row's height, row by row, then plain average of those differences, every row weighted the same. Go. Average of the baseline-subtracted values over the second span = -0.12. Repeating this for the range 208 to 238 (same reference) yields 0.07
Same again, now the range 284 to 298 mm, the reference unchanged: -0.24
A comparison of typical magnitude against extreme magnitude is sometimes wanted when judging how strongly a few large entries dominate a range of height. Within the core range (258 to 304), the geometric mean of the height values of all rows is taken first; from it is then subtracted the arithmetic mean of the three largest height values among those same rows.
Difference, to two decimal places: -0.15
